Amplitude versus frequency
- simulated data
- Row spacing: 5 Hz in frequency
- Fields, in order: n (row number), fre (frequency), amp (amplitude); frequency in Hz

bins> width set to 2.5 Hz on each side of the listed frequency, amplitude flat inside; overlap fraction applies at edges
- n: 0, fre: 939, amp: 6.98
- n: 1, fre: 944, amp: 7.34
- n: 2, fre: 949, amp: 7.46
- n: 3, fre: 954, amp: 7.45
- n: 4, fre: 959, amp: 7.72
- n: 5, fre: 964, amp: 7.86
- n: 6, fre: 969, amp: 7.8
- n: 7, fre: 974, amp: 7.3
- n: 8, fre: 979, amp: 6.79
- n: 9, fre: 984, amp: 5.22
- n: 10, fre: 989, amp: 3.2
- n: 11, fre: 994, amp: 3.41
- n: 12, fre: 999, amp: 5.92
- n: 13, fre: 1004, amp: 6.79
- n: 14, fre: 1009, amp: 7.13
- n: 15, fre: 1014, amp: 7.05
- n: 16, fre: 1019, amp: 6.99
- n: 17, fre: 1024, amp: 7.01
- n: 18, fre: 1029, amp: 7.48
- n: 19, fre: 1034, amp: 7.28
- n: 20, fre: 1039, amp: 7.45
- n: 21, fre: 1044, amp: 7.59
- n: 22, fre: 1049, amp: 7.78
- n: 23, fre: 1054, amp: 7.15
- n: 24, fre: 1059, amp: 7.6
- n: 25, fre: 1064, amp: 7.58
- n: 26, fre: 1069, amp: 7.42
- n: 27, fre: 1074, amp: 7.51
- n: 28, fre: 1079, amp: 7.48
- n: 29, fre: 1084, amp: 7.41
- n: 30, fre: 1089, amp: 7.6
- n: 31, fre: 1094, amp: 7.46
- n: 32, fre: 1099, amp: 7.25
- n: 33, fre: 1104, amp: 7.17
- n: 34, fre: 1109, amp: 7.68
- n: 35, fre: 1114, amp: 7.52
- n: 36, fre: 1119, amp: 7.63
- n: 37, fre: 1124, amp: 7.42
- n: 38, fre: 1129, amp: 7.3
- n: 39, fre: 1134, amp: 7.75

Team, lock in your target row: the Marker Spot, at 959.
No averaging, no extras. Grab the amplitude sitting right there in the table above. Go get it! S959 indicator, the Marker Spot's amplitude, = 7.72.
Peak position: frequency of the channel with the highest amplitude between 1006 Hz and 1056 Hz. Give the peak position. 1049 Hz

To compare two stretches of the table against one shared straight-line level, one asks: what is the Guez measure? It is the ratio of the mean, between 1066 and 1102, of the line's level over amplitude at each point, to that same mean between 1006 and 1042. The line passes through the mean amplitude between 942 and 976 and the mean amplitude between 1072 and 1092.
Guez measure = 0.96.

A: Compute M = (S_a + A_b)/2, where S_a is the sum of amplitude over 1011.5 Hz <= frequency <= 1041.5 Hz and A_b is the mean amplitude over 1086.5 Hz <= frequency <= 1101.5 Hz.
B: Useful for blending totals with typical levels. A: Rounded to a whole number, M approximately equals 25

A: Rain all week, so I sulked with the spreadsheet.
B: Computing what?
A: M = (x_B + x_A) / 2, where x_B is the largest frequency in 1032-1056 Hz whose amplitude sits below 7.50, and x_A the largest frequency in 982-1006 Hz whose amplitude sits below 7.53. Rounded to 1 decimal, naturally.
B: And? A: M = 1029.0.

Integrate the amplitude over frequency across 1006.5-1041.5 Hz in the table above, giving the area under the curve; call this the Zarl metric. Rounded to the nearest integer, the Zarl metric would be 252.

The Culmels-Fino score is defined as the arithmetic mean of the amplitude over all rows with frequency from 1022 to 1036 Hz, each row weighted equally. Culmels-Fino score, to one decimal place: 7.3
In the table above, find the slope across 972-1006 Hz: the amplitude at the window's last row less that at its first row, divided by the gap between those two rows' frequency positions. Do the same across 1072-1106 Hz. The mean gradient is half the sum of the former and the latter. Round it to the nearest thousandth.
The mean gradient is -0.014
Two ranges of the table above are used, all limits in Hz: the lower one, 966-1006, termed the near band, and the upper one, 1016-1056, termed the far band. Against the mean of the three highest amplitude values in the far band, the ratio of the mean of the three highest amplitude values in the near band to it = 0.96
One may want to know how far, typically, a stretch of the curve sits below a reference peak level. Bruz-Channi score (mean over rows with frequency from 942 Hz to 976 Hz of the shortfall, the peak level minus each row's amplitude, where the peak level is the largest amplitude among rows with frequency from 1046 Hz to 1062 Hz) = 0.2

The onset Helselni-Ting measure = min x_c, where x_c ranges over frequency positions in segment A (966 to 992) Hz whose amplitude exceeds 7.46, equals 969 Hz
